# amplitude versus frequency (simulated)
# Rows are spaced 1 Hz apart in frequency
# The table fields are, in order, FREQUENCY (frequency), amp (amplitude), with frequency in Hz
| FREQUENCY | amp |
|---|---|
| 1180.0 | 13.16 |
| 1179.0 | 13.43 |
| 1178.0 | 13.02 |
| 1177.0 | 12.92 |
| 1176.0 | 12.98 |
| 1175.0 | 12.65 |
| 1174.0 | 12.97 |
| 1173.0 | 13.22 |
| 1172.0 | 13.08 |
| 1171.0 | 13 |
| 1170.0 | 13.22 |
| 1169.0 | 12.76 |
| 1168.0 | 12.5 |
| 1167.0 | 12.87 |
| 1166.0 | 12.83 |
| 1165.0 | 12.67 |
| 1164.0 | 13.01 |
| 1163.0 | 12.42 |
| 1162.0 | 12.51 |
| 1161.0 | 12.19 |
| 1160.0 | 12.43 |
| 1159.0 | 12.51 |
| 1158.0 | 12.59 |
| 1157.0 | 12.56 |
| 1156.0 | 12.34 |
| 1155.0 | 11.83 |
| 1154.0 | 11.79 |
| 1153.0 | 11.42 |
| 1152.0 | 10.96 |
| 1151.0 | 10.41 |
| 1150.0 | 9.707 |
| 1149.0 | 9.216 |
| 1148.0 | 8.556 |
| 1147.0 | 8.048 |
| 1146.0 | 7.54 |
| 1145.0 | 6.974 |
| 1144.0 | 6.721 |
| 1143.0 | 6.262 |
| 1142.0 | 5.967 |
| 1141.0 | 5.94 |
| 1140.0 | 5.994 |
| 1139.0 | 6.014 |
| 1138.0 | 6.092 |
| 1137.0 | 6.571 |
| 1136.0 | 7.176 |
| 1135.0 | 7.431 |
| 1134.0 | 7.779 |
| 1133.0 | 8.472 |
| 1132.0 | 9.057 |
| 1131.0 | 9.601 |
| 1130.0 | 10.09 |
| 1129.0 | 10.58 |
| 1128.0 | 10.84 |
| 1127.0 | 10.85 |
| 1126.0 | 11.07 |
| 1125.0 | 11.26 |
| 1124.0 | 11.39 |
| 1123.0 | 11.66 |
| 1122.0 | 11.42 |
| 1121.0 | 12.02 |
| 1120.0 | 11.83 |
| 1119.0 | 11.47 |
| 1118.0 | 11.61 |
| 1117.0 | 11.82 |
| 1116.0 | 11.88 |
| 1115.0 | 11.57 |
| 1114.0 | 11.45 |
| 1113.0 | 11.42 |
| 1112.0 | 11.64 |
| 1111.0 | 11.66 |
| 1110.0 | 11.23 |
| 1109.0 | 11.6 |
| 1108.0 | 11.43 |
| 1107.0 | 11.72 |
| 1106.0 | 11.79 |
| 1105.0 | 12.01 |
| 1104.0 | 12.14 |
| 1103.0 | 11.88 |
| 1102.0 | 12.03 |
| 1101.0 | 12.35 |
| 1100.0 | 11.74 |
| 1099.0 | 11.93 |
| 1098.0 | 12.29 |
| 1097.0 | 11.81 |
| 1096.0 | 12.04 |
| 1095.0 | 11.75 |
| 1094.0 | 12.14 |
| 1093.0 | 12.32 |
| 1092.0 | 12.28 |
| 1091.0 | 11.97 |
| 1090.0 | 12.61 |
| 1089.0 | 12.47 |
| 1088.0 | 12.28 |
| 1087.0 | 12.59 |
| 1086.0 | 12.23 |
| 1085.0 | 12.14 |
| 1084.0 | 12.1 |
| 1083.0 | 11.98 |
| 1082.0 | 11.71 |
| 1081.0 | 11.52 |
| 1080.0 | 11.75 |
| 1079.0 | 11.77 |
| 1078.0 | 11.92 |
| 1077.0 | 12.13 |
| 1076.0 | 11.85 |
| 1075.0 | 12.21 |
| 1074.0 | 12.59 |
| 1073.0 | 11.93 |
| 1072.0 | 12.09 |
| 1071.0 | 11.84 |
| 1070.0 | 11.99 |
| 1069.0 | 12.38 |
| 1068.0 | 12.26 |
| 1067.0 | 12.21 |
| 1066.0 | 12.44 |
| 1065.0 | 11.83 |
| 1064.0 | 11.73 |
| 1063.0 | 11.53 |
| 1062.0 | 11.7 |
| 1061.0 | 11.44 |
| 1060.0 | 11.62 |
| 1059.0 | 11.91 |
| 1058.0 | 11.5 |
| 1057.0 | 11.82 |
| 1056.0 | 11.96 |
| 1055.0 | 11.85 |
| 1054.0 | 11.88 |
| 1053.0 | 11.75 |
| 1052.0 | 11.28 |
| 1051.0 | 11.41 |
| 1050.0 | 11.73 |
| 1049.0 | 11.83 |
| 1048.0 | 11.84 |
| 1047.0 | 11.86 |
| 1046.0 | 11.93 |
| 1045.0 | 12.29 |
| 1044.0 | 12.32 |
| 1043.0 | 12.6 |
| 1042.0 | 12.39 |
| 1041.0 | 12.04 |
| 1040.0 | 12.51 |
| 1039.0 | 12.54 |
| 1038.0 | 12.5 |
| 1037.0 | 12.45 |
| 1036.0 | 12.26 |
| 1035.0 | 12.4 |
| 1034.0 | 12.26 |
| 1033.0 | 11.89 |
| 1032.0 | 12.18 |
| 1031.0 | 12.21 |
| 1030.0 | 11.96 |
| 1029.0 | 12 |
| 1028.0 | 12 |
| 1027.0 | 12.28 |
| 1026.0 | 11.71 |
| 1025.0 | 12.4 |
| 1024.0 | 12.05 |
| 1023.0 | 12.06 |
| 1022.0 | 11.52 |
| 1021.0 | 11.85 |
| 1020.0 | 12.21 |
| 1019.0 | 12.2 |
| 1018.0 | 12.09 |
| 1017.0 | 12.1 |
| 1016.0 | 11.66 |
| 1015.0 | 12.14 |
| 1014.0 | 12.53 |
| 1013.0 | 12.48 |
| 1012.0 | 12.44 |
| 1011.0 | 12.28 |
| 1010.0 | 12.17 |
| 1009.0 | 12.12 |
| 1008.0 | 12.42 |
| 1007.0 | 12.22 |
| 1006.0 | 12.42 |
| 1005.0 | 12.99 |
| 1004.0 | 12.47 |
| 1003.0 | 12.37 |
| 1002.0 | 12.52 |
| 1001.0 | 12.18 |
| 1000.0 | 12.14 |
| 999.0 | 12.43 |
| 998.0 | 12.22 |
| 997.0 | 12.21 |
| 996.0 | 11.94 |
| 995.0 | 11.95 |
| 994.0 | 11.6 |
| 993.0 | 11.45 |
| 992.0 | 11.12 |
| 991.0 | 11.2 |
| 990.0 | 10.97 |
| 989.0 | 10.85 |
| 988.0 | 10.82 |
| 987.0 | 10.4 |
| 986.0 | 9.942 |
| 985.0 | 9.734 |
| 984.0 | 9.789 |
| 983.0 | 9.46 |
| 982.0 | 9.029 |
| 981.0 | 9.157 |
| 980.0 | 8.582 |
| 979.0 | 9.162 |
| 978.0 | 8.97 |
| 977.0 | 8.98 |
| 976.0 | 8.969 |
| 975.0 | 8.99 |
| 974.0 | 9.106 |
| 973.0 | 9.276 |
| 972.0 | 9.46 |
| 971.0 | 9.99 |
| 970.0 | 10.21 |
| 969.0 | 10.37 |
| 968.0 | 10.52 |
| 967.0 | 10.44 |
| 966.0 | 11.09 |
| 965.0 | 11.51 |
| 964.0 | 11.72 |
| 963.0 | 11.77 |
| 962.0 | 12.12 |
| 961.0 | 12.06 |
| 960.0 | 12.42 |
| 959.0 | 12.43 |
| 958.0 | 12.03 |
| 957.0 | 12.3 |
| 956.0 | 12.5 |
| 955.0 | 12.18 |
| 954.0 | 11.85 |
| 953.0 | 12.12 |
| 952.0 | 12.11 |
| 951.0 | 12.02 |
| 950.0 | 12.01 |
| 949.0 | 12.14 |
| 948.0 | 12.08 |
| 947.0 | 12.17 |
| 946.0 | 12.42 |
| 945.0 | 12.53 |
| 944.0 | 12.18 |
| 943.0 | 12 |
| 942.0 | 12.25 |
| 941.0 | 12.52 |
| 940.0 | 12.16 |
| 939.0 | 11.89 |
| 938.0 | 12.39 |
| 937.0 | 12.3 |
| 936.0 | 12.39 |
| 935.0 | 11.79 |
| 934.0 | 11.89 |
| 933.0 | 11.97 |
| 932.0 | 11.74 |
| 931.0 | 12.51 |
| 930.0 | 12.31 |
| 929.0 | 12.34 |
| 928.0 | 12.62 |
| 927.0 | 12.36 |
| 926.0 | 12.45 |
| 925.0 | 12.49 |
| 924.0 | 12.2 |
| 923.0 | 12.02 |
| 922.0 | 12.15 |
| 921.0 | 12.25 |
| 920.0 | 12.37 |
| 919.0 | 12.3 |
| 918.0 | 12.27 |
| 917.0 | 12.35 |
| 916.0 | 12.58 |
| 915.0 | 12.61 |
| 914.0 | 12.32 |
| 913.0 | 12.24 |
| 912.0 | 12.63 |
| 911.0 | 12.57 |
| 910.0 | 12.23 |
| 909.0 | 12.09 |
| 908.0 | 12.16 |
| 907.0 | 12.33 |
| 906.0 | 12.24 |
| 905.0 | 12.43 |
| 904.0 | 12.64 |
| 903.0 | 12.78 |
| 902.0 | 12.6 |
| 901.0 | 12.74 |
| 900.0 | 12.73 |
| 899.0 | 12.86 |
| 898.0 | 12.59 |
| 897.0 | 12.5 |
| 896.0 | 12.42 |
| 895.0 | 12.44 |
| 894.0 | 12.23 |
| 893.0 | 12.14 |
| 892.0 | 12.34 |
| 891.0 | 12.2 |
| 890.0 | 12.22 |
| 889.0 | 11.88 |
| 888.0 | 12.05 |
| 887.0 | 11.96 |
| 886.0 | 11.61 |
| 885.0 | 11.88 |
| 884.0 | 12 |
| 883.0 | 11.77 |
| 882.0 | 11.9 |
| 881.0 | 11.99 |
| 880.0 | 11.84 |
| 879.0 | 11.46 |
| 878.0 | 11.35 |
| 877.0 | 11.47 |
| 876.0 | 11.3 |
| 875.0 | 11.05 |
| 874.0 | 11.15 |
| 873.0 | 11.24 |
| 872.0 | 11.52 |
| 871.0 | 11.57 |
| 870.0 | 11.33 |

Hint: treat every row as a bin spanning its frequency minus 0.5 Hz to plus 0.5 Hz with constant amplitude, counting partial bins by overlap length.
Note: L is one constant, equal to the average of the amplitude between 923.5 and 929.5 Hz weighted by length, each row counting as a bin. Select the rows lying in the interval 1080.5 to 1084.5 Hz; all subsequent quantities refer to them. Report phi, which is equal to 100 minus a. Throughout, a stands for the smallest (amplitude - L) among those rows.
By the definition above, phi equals 101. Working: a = -0.9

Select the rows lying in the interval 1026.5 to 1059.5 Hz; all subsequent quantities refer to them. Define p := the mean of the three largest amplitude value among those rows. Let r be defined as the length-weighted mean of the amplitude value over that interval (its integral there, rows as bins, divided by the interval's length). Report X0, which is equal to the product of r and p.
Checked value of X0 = 151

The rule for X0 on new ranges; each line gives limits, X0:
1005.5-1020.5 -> 153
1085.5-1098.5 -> 153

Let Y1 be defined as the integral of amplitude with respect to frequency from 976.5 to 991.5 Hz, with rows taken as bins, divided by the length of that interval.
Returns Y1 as 9.8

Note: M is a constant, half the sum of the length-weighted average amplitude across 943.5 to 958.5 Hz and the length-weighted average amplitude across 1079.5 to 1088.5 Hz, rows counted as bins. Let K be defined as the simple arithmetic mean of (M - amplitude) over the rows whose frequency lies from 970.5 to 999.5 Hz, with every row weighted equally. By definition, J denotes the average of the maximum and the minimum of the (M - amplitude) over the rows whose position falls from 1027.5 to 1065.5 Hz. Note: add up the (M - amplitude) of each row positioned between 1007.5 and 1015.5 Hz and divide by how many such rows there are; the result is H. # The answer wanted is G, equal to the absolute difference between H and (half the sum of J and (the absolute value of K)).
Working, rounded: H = -0.22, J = 0.2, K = 2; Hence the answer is 1.2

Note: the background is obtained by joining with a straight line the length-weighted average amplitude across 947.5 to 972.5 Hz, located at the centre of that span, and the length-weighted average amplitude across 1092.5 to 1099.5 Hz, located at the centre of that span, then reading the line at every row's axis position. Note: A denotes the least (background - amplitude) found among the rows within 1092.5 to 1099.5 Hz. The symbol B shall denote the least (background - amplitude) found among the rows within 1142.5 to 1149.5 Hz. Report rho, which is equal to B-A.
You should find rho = 3.3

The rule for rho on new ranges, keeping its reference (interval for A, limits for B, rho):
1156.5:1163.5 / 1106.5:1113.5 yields 0.7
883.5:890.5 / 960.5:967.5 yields 0.3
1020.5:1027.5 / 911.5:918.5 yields -0.6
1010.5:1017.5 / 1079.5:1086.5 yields 0.5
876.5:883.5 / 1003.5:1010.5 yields -0.6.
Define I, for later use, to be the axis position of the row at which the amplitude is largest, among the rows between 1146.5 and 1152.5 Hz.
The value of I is 1152.0 Hz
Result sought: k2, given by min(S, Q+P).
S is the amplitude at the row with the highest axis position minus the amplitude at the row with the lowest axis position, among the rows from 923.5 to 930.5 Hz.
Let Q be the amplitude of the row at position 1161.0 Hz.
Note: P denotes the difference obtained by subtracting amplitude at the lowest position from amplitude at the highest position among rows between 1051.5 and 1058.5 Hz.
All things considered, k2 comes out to 0.1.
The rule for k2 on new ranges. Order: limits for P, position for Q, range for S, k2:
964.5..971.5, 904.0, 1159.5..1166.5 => 0.4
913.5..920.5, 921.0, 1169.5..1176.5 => -0.2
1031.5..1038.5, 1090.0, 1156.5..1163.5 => -0.1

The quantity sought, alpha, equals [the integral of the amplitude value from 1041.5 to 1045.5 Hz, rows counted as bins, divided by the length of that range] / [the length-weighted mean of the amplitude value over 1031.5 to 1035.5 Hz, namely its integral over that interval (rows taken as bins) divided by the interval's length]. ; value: 1.02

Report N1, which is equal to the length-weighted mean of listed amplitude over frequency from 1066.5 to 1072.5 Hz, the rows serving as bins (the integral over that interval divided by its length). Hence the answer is 12.1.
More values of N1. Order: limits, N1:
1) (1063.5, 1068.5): 12.1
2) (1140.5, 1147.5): 6.8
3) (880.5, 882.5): 11.9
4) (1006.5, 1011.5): 12.2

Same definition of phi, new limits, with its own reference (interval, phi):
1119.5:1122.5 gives 101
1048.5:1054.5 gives 101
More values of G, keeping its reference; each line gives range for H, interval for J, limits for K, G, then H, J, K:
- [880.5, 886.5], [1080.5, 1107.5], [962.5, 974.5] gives 0.6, 0.25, 0.0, 2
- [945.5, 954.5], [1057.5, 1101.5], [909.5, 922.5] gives 0.2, 0.00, 0.1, 0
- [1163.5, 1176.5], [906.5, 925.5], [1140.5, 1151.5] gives 2.9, -0.80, -0.2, 4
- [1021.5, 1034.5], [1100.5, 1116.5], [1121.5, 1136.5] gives 1.2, 0.06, 0.3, 2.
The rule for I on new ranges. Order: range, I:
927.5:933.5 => 928.0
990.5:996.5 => 995.0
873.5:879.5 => 877.0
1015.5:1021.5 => 1020.0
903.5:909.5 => 904.0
